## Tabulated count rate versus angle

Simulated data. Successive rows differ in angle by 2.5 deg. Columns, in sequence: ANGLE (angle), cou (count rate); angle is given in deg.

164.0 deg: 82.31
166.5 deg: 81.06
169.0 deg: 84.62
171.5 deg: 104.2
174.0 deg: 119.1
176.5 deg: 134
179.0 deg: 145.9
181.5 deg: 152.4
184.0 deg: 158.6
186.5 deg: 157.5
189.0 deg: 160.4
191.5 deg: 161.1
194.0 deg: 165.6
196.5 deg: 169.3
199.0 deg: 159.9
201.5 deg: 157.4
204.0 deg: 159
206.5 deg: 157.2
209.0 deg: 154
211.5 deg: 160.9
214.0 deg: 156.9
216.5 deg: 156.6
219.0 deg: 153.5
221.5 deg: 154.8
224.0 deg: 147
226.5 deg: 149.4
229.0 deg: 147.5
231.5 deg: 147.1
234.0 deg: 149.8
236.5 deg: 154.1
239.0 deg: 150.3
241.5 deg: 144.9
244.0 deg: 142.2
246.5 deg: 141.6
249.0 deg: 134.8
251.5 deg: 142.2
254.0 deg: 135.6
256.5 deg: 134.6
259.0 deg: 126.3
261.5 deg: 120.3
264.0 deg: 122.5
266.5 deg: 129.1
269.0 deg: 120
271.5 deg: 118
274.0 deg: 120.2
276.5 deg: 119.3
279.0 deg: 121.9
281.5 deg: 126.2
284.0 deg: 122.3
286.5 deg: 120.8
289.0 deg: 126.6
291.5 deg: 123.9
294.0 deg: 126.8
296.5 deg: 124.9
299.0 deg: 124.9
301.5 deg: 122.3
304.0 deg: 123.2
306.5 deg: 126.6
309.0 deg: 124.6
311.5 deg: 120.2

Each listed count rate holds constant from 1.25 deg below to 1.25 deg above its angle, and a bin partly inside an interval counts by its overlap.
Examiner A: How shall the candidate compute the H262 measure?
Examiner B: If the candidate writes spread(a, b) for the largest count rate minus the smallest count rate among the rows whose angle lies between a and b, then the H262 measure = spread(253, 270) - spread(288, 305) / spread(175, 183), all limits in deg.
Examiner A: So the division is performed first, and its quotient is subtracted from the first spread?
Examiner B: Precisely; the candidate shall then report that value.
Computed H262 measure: 15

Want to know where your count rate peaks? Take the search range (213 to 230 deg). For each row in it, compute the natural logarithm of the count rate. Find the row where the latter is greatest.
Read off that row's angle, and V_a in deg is 214.0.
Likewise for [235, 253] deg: 236.5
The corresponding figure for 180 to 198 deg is 196.5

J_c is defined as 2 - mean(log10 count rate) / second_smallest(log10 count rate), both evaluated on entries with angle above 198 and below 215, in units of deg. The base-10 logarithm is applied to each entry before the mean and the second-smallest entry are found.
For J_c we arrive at 0.9988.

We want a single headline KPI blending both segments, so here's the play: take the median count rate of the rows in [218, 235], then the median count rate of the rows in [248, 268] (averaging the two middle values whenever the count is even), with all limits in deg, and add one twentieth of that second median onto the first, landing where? 156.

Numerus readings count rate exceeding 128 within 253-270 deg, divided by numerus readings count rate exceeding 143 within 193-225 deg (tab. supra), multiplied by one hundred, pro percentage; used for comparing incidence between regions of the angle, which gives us 23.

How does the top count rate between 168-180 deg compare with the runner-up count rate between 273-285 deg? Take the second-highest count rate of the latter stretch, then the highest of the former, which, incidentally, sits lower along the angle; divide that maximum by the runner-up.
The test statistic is 1.19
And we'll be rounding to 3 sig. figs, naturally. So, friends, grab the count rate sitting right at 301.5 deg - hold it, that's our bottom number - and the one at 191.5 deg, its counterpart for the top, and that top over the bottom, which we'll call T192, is 1.32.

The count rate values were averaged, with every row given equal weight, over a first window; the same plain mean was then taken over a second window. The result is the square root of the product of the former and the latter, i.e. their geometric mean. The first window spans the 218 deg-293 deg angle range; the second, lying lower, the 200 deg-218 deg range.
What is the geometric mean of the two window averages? 146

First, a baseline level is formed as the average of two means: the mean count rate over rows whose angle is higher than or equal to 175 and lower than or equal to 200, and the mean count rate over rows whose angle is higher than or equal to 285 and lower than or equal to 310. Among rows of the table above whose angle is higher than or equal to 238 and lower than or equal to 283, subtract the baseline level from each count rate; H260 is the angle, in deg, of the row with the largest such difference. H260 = 239.0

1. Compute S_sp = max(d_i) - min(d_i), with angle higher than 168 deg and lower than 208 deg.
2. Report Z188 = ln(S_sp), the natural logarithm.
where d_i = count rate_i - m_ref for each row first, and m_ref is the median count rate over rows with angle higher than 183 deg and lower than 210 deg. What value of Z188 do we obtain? 4.4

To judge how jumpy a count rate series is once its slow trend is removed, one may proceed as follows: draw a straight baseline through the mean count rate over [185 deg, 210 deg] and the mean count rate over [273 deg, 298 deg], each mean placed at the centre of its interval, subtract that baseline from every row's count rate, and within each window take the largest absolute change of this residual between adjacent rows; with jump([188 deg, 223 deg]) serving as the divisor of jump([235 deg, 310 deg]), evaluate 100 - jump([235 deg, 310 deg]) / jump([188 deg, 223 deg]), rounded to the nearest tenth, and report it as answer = 99.0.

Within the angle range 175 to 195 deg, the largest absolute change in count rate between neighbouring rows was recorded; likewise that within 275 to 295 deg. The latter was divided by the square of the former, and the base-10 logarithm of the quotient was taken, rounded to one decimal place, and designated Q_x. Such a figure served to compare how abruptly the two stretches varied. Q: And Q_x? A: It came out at -1.4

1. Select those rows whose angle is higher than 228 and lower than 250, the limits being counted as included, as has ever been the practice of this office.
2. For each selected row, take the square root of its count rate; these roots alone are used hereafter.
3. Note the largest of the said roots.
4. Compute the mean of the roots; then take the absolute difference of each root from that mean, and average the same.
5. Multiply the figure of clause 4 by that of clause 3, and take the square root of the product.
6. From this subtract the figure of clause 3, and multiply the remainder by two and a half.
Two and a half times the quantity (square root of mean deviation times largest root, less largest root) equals -27.3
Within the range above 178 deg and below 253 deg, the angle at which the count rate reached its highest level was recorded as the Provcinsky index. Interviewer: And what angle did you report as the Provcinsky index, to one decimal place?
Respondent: 196.5 deg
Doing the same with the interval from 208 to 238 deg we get 211.5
